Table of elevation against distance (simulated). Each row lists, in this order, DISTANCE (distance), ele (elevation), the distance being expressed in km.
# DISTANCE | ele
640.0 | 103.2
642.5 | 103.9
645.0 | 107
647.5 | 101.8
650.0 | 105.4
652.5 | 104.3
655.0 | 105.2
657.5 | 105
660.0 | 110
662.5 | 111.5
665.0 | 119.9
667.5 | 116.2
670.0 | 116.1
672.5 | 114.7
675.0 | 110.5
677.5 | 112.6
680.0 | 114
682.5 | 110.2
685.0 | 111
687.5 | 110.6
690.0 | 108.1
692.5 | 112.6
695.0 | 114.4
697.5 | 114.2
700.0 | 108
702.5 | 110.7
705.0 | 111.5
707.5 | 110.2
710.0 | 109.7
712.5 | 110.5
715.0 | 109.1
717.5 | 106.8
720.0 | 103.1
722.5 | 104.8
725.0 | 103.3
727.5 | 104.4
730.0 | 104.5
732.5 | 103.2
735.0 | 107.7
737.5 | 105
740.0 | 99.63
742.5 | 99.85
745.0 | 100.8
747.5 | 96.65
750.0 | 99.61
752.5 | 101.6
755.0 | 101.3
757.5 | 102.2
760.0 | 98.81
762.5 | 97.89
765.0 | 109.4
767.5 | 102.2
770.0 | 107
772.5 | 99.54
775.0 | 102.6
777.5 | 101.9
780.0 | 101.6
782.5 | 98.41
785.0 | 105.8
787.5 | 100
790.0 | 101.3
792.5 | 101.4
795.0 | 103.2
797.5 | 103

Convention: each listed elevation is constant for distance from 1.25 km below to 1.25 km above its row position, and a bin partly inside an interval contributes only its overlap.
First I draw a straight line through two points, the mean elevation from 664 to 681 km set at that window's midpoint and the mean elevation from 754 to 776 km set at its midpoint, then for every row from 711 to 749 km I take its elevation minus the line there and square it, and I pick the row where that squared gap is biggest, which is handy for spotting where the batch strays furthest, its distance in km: 747.5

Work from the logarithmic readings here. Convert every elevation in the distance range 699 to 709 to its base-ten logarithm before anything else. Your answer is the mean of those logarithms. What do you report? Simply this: 2.04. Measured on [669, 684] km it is 2.05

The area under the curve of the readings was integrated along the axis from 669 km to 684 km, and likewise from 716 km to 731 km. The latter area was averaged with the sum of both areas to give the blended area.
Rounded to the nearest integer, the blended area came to 2415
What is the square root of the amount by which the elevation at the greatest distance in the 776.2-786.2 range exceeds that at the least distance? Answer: 2.0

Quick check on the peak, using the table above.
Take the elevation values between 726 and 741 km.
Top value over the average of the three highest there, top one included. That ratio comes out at 1.02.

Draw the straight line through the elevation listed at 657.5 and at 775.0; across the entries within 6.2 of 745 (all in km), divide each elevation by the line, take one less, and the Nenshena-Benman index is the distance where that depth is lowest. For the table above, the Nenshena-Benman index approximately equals 747.5 km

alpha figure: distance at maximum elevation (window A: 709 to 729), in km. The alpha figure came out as 712.5 km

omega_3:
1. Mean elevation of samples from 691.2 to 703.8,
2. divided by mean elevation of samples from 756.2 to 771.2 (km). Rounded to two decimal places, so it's 1.09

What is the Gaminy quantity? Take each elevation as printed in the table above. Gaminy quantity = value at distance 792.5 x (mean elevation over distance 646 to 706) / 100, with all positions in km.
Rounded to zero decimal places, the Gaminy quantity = 112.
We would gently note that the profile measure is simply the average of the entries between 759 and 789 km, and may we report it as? 102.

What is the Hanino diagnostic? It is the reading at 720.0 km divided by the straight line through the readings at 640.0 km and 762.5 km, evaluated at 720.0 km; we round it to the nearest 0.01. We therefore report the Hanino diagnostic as 1.03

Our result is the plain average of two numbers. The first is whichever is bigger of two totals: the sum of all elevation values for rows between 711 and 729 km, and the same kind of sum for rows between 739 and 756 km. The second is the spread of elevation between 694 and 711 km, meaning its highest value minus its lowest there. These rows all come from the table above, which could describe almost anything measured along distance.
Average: 374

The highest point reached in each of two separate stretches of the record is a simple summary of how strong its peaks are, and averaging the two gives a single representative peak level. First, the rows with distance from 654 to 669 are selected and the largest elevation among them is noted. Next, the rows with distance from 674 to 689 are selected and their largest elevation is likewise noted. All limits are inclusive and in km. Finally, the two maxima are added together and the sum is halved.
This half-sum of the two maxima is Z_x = 117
